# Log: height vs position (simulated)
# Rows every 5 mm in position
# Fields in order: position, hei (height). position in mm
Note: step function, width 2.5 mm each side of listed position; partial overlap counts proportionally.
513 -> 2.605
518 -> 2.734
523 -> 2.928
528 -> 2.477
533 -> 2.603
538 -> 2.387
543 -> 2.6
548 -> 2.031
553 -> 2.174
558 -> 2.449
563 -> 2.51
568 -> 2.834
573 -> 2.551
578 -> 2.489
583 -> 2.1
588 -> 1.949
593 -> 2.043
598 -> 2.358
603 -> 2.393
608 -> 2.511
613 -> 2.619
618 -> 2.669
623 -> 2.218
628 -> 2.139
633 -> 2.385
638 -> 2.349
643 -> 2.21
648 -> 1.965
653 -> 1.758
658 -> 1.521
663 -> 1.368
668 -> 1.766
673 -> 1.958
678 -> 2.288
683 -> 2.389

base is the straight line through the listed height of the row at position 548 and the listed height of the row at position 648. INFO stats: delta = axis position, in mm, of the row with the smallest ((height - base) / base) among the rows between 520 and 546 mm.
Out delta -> 538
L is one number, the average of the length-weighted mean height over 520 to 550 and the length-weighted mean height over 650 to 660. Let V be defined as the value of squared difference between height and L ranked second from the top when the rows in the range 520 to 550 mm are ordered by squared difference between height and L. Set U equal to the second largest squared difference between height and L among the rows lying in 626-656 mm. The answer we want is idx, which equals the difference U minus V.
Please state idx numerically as -0.18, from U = 0.09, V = 0.26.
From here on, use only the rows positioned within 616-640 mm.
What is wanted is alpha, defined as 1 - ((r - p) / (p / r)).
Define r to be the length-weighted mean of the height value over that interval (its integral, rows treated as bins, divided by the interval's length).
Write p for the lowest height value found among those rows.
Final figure 0.77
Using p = 2.139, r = 2.35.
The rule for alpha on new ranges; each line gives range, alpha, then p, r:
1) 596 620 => 0.84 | 2.358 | 2.51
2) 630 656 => 0.56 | 1.758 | 2.12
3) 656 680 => 0.47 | 1.368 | 1.78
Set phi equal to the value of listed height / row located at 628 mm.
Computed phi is 2.139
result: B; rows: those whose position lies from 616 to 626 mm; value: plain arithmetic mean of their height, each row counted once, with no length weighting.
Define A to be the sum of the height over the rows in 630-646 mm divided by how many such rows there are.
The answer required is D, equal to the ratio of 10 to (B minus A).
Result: 78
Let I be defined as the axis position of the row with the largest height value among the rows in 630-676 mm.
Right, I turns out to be 633 mm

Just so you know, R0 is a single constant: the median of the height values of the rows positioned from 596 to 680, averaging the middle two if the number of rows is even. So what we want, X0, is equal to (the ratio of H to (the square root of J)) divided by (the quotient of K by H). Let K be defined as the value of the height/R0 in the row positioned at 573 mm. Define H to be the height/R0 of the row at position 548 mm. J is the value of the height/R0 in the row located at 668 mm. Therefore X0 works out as 0.82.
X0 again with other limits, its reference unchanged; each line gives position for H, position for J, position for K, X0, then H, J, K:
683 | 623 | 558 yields 1.05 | 1.08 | 1.00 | 1.1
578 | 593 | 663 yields 2.13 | 1.12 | 0.92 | 0.6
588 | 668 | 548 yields 0.95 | 0.88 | 0.80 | 0.9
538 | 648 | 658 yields 1.79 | 1.08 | 0.89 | 0.7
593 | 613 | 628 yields 0.81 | 0.92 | 1.18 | 1.0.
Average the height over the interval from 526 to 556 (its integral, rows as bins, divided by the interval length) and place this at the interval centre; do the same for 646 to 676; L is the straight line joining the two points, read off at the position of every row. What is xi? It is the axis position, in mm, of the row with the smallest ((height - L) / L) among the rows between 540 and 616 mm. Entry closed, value 548 mm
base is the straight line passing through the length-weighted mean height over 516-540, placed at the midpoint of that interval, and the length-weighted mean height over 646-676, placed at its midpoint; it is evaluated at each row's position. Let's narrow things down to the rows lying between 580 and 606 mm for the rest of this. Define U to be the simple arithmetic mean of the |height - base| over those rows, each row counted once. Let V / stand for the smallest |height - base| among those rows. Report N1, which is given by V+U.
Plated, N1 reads 0.36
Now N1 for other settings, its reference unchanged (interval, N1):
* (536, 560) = 0.23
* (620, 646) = 0.53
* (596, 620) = 0.63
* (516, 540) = 0.14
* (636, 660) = 0.27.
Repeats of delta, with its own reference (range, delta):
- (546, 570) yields 548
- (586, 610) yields 588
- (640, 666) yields 663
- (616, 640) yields 628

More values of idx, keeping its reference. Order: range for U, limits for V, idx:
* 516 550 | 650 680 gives 0.09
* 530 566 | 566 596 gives 0.05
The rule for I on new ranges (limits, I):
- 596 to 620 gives 618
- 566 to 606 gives 568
